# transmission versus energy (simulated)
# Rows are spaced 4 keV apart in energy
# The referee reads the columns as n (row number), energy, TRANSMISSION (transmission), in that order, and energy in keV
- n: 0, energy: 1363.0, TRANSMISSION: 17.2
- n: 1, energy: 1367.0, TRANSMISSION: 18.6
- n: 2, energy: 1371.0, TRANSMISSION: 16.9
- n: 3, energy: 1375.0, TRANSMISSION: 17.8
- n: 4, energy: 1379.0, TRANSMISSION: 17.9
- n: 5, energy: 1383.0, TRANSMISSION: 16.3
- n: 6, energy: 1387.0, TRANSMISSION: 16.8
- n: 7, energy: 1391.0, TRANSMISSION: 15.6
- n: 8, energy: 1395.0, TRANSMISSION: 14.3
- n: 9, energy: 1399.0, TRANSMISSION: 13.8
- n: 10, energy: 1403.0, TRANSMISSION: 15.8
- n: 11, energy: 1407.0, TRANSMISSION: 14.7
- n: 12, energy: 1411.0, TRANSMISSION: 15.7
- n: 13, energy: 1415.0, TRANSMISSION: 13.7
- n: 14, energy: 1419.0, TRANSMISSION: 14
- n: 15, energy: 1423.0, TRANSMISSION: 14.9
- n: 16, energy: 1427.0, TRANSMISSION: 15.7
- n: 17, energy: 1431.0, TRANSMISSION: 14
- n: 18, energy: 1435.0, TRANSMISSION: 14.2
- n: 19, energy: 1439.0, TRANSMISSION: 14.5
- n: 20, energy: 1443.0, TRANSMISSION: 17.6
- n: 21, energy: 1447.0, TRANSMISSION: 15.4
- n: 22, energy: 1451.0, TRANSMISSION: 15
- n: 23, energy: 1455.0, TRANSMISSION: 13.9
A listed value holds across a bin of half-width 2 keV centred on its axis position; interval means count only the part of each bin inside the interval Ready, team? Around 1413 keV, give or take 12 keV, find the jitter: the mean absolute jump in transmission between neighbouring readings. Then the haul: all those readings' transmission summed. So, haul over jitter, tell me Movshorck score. 84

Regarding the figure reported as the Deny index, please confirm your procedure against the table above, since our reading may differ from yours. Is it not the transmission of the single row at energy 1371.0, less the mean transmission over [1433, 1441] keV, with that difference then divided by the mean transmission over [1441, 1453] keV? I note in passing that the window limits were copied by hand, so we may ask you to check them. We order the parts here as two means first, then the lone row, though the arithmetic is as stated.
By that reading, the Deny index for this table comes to 0.159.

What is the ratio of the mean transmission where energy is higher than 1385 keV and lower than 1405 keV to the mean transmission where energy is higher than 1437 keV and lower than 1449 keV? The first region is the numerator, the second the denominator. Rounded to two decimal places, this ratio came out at 0.96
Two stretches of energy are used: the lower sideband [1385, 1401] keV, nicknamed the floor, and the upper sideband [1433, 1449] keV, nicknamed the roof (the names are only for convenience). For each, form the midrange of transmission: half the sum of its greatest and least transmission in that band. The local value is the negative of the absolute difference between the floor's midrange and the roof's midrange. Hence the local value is -0.6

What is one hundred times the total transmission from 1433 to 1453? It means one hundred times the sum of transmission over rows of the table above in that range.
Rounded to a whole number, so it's 7670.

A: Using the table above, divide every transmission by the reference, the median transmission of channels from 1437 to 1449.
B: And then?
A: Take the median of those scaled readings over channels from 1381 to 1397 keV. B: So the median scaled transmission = 1.04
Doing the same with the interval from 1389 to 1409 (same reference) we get 0.95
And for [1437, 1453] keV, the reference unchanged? 0.99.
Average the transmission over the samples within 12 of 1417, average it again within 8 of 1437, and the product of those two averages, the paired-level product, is 223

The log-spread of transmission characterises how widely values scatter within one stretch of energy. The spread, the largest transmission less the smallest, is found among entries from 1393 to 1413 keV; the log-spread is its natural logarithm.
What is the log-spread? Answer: 0.69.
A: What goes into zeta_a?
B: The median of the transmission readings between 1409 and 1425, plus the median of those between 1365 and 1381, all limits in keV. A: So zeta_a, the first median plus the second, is 32.3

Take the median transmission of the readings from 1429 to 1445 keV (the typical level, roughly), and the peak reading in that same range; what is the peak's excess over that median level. 3.25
